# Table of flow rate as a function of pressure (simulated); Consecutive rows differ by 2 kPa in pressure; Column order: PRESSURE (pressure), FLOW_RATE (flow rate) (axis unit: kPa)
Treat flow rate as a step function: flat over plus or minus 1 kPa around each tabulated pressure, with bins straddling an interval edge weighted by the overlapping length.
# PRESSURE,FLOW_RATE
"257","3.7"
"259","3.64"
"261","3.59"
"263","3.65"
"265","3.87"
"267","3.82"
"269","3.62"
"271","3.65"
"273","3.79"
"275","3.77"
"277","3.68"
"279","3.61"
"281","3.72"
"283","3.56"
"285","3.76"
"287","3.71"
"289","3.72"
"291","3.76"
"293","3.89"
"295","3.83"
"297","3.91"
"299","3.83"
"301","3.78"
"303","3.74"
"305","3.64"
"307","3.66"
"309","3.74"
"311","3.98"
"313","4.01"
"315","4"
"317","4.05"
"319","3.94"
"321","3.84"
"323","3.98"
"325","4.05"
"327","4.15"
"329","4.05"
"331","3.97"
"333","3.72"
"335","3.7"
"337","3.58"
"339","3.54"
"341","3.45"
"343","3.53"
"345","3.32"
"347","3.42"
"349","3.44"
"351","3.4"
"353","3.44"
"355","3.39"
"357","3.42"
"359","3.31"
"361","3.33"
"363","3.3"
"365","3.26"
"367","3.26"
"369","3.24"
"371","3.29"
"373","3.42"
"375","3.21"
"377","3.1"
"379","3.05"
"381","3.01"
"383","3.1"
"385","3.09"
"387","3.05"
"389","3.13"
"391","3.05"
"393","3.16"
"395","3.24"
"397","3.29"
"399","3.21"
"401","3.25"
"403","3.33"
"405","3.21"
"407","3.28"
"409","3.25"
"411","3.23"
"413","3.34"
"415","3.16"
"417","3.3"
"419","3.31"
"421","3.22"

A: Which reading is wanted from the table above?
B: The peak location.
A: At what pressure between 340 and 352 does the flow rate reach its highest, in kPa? 343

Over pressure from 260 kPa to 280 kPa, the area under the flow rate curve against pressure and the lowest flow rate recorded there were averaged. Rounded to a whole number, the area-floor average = 39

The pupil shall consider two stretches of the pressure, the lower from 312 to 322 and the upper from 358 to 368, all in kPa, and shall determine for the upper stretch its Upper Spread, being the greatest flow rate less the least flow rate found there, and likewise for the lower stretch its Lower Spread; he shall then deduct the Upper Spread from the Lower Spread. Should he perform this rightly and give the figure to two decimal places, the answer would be 0.14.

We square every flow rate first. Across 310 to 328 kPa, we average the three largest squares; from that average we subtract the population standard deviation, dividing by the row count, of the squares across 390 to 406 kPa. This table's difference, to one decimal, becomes 16.2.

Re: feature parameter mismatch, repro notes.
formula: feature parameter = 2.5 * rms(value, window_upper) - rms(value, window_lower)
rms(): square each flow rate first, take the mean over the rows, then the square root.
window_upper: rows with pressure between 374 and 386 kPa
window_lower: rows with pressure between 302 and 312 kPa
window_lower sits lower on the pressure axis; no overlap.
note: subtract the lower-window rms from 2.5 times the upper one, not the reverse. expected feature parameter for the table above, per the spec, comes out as 3.98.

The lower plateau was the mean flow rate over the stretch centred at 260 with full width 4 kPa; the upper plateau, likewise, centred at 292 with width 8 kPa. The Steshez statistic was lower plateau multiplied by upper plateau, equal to 13.7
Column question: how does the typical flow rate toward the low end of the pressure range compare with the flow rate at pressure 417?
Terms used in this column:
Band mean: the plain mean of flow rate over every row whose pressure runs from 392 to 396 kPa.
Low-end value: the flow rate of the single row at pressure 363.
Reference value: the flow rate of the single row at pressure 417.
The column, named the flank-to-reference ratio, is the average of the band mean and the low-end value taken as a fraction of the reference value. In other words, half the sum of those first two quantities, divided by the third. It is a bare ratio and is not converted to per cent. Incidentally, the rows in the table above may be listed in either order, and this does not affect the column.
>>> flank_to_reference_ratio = 0.98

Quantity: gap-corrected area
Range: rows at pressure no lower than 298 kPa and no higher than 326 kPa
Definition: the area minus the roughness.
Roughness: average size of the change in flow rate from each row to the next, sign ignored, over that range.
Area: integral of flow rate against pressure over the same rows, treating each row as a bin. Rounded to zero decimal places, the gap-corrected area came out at 108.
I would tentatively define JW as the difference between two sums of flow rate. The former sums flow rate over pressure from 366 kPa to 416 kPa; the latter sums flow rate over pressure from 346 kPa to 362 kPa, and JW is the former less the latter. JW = 53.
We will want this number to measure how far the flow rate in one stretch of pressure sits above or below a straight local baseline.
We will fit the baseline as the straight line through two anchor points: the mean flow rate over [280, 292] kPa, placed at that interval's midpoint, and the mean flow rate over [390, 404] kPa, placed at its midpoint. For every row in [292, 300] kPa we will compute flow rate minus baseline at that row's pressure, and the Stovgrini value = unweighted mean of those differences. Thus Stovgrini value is 0.20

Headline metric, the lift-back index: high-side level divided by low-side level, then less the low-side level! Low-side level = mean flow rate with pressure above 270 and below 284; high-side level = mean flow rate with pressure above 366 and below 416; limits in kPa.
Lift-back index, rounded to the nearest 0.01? -2.81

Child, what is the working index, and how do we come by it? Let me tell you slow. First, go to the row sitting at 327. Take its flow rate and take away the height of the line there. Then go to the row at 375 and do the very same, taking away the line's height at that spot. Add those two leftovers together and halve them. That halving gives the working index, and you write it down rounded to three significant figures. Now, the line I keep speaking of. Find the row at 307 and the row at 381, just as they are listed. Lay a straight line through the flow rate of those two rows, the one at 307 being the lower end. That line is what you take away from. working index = 0.406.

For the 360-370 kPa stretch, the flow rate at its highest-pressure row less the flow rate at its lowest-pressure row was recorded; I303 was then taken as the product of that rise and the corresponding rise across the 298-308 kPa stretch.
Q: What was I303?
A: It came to 0.015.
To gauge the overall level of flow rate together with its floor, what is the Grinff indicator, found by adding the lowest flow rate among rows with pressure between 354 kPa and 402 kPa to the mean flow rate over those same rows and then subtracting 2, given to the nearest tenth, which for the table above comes 4.2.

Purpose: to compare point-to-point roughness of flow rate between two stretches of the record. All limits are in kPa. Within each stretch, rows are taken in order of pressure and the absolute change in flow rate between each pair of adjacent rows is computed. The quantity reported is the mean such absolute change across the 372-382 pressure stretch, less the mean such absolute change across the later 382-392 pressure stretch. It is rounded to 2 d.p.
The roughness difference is 0.05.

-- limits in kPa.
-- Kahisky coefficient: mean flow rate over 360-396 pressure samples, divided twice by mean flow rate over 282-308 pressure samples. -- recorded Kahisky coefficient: 0.226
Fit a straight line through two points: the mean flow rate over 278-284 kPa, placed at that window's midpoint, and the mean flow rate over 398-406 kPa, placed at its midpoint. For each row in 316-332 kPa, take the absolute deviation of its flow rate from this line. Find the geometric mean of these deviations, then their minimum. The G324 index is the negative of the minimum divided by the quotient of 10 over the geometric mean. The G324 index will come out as -0.017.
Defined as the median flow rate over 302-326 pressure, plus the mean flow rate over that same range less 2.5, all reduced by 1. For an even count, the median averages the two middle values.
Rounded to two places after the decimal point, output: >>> 4.35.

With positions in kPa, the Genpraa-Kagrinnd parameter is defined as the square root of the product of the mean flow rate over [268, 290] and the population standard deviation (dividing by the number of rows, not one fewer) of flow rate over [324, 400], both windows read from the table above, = 1.0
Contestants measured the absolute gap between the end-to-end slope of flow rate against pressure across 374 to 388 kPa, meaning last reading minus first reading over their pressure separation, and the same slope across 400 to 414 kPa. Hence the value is 0.021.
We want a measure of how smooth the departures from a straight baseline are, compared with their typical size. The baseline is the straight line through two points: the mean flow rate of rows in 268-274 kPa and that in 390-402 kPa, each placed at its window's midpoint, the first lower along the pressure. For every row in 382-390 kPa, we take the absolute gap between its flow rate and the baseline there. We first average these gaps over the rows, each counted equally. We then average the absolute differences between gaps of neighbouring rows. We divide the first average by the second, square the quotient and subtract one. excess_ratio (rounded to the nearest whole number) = 12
